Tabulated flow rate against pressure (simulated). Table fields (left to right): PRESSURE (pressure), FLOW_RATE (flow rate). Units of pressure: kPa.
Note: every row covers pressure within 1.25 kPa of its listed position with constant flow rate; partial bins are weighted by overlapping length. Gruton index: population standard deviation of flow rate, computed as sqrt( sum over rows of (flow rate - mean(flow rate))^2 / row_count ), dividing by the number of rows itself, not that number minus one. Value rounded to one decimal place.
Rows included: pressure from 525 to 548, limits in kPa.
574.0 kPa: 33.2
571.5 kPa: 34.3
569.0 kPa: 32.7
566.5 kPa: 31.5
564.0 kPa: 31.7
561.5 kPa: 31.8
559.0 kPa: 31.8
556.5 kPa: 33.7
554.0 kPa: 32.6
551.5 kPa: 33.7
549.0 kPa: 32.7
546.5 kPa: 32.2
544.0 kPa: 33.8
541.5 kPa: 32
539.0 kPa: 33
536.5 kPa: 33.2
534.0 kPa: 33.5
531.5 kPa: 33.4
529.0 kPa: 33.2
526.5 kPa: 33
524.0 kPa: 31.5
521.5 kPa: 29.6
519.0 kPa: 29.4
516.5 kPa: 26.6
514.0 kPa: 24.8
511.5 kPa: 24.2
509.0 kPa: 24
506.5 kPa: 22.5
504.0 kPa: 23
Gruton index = 0.6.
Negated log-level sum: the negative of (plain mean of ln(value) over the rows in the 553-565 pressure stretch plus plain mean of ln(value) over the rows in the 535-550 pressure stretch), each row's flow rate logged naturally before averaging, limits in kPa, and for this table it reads -6.97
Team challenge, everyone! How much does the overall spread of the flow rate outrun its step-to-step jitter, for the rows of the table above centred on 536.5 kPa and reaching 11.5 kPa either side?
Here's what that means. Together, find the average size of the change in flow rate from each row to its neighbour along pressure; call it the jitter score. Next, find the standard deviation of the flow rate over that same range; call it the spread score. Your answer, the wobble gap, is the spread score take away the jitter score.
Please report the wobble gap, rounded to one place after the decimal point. -0.1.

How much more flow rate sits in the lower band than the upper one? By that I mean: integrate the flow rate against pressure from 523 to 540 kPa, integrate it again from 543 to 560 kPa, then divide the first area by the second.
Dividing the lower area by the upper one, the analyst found 1.0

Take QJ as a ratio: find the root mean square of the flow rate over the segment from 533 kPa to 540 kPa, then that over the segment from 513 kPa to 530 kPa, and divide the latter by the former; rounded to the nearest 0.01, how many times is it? 0.90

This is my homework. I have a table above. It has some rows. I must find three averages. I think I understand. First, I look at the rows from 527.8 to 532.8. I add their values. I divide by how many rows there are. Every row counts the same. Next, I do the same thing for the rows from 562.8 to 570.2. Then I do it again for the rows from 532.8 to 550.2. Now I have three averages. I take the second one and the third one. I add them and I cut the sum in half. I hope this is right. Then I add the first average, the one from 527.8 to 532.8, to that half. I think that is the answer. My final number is 65.7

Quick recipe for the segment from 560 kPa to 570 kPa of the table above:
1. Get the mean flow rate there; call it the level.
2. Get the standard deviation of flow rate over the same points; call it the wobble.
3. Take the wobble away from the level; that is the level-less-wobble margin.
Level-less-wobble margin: 31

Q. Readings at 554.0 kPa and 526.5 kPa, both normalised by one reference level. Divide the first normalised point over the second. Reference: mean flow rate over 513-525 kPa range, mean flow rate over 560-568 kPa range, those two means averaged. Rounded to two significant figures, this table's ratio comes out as 0.99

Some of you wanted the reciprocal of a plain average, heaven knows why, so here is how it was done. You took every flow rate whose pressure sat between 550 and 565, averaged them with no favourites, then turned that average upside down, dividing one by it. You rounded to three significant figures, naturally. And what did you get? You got 0.0307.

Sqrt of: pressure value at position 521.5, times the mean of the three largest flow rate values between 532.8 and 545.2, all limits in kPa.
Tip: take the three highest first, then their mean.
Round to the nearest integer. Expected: 31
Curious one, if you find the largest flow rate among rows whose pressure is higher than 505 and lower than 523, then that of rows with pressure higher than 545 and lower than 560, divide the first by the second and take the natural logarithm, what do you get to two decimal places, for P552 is -0.13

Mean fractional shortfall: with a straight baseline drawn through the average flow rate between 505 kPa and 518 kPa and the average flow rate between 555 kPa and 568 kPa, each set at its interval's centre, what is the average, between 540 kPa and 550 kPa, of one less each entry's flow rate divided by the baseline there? -0.104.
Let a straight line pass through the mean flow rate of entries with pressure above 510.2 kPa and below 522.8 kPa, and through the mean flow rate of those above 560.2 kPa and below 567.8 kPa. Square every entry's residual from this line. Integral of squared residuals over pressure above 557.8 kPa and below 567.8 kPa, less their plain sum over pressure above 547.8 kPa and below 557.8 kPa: -27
